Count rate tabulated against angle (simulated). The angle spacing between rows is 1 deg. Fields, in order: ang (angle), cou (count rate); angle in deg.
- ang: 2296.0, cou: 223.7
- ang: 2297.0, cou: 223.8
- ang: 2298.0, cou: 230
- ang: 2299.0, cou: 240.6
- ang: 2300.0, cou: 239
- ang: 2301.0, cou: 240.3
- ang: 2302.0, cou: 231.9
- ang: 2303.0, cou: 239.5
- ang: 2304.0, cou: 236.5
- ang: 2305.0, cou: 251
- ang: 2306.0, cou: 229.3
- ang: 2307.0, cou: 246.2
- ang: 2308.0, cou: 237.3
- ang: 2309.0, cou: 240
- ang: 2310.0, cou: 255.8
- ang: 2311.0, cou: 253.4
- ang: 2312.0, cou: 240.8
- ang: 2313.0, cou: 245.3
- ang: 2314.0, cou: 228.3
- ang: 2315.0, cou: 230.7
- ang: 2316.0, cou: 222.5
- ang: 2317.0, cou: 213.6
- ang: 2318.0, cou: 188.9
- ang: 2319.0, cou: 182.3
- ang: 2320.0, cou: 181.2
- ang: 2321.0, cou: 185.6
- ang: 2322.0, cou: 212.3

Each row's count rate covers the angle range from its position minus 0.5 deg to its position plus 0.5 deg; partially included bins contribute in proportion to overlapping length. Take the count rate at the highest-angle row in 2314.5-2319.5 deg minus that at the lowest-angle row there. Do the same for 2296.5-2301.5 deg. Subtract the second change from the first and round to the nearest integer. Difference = -65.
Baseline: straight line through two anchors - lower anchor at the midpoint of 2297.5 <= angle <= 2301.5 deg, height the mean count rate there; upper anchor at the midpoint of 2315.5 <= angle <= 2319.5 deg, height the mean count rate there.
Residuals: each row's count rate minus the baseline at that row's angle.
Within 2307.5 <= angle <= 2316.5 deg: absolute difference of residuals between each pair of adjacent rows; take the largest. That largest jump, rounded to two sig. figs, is 18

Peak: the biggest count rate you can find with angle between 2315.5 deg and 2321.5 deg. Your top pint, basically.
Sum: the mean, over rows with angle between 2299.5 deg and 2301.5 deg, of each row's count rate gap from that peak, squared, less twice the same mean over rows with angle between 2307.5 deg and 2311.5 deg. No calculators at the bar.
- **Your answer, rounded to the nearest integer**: -1000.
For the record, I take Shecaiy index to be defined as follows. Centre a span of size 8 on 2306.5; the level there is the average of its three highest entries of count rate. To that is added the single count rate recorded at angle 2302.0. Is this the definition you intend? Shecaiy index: 483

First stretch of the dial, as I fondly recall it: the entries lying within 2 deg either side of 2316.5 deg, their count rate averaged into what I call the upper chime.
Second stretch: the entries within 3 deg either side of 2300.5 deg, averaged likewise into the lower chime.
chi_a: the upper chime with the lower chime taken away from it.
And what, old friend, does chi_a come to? -23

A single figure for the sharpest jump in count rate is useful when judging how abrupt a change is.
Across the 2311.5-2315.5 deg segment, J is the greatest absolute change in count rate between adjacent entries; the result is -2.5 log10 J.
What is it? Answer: -3.1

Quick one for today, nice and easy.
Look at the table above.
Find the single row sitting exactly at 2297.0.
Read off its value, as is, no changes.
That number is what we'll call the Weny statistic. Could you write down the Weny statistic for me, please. 223.8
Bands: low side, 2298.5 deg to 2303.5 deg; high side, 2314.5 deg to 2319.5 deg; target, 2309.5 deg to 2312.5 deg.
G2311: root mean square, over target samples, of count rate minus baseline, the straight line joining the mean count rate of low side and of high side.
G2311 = 31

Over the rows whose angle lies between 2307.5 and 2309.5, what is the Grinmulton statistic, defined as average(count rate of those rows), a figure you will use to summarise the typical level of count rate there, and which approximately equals 239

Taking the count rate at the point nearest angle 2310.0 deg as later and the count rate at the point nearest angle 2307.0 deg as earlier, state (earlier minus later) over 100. -0.10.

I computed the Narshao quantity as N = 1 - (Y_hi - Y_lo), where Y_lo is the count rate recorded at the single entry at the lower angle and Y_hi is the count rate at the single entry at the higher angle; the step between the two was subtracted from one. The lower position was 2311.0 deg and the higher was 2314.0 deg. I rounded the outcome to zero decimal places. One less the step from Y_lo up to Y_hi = 26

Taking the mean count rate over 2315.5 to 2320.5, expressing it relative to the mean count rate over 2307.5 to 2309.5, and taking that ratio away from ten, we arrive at 9.17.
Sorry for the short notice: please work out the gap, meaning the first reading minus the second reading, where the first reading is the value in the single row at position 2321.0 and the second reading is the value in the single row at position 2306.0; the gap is -44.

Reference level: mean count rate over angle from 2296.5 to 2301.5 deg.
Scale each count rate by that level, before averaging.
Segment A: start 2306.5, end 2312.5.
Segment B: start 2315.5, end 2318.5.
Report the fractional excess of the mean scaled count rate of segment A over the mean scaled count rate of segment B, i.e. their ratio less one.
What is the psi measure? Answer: 0.18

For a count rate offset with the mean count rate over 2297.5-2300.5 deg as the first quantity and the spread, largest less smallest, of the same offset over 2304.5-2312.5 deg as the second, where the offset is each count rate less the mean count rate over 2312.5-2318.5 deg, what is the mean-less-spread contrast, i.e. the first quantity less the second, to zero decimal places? -12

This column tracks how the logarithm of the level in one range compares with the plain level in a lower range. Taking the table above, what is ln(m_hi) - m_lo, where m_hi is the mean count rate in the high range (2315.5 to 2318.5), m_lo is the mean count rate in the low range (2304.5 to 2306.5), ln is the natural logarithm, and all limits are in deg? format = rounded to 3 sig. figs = -235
